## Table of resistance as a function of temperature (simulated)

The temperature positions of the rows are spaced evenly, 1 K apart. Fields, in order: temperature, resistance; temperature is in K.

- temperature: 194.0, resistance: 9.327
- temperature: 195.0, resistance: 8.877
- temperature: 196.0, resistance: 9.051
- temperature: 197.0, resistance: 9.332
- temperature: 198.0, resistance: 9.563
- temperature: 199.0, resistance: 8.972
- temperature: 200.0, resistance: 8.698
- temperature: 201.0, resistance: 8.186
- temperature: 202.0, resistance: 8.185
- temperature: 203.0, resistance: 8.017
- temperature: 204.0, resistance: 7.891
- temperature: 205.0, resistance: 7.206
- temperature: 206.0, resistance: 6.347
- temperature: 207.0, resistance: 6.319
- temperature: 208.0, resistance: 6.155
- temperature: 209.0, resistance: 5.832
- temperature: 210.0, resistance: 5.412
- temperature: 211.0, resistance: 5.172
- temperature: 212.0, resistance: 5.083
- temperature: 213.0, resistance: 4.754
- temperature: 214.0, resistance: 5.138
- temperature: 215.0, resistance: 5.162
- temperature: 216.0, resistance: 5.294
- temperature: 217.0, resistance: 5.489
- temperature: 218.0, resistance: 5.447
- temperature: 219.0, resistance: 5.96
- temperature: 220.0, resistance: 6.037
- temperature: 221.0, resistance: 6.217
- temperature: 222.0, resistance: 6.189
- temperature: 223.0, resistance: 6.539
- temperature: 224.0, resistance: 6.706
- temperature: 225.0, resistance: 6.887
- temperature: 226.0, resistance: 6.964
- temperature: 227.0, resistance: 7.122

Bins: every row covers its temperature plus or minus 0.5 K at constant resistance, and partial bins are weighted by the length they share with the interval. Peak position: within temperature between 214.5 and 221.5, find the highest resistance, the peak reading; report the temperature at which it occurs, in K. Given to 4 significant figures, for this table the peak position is 221.0 K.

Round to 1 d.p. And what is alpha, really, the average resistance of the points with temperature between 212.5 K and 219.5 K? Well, 5.3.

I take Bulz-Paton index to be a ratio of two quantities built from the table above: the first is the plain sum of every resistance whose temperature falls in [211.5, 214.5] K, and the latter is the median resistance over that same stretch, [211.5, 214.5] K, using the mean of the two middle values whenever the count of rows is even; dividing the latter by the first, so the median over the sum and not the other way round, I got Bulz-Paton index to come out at 0.339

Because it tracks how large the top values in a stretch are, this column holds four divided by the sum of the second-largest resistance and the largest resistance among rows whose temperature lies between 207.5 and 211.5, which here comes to 0.33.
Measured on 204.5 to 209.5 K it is 0.30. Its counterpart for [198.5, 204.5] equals 0.23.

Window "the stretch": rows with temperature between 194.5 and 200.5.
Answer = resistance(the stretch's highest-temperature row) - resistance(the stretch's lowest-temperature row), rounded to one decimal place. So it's -0.2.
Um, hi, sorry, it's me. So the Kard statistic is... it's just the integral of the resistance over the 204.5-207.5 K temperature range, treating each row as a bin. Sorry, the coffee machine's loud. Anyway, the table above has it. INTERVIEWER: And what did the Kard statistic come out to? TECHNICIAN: 20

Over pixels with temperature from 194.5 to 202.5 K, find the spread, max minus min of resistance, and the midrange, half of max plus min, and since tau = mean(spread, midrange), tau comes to 5.1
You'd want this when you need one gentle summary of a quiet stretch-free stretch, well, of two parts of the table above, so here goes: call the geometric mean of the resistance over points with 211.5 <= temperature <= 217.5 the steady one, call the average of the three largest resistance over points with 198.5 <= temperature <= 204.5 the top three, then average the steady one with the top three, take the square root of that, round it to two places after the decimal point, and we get 2.62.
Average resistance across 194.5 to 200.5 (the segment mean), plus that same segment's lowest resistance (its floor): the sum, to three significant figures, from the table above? 17.8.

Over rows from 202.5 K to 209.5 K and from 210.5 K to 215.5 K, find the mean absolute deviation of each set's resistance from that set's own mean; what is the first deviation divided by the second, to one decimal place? 6.1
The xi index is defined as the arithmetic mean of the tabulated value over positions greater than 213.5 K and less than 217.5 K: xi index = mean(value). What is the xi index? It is 5.3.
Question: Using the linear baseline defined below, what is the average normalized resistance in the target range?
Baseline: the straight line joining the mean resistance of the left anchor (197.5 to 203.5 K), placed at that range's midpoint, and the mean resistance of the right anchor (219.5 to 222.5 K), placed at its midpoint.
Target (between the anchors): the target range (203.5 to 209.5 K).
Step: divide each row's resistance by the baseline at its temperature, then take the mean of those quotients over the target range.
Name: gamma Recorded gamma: 0.84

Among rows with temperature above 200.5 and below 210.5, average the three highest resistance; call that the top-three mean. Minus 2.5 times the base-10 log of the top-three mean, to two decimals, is -2.28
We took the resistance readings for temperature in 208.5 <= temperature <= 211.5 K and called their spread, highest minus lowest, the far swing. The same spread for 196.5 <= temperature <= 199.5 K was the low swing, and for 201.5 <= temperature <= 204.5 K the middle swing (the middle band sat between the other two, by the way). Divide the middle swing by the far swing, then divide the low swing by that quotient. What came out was 1.3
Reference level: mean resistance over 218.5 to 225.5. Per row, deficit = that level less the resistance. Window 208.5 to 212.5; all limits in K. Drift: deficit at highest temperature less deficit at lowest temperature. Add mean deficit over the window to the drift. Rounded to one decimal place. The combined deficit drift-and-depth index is 1.7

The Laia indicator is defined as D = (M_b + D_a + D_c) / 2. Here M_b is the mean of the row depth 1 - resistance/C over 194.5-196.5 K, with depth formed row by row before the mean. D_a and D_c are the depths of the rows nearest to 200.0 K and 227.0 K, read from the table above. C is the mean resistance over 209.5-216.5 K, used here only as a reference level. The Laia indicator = -0.9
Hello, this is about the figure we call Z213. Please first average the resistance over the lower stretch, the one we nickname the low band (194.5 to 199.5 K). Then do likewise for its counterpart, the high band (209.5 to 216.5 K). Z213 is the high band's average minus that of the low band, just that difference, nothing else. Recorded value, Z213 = -4.0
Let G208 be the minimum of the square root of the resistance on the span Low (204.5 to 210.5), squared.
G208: 5.4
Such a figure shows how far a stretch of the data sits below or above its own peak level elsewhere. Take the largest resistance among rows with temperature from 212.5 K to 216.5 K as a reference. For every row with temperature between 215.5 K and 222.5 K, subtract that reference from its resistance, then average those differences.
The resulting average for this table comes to 0.51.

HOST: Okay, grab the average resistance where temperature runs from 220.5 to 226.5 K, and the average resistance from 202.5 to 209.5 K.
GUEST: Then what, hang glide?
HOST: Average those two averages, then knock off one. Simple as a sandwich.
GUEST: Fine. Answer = 5.7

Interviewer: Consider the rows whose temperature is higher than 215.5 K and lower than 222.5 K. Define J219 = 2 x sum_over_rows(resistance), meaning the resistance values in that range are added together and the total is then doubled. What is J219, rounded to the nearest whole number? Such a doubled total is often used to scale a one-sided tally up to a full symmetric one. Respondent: 81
